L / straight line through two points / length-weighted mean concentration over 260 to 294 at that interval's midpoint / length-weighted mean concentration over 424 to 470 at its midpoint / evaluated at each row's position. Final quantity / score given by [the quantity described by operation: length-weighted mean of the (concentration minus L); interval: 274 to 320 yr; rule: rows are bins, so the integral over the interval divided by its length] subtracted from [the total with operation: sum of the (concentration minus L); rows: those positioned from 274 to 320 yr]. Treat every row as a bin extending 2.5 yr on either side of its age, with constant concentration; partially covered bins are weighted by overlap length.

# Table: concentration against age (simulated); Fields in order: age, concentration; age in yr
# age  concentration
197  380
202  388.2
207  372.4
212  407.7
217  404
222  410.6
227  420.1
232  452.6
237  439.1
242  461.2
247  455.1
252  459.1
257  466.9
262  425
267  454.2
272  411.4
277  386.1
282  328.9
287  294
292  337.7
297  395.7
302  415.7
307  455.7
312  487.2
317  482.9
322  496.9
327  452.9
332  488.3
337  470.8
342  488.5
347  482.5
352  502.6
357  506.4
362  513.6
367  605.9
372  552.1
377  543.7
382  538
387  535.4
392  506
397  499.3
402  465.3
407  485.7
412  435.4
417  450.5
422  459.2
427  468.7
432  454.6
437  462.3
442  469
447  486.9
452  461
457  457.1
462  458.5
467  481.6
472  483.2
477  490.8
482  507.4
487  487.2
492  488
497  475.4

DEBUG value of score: 87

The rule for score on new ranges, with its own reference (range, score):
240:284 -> 470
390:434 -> 170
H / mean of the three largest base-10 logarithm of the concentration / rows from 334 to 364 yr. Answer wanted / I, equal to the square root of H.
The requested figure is 1.64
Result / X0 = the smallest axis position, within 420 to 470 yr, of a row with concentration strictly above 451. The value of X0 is 422 yr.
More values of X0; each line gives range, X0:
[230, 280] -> 232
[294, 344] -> 307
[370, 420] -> 372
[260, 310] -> 267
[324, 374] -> 327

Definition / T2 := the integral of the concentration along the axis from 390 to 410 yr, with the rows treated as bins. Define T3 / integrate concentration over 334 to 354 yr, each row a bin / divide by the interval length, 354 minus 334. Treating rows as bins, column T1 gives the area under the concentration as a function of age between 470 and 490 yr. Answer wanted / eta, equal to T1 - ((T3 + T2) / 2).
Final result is 4729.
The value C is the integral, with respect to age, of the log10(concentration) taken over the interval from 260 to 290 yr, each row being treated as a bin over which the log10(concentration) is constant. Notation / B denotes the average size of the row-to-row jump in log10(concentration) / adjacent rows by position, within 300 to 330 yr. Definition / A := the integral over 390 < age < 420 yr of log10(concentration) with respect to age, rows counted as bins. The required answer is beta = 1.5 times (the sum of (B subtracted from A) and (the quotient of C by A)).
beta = 122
